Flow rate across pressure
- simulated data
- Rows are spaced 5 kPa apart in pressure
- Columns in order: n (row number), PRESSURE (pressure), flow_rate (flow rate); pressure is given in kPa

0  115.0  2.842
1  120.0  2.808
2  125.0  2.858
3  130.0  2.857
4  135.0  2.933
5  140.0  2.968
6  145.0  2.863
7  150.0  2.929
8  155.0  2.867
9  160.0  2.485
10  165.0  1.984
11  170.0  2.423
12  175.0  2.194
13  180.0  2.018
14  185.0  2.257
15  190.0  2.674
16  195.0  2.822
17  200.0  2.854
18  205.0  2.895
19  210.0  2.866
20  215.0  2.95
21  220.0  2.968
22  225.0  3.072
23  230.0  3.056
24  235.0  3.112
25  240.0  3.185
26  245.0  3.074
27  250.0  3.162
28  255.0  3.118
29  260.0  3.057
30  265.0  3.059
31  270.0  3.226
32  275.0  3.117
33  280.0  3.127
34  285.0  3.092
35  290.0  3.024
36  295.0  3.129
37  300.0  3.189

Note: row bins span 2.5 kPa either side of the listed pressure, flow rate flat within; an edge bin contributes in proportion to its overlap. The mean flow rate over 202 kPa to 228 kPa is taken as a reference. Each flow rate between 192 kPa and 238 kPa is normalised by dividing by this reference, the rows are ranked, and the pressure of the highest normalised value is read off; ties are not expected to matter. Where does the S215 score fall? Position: 235.0 kPa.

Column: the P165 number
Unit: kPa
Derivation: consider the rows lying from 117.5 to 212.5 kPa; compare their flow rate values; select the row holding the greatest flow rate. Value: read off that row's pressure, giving 140.0 kPa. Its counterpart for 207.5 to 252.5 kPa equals 240.0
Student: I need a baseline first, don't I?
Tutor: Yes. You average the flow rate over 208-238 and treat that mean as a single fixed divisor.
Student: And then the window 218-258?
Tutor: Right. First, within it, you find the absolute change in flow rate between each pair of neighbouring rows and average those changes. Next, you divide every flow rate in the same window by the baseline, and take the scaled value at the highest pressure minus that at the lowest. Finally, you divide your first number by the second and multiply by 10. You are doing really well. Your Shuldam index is 14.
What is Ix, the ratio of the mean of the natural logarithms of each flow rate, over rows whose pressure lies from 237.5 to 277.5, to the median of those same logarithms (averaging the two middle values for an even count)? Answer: 1.00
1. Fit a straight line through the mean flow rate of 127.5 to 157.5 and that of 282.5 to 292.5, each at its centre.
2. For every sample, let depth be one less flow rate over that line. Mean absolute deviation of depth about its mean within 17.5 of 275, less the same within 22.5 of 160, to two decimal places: -0.10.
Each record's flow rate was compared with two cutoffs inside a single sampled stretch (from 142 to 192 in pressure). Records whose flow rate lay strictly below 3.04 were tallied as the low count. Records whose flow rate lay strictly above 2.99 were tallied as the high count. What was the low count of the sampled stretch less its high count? 10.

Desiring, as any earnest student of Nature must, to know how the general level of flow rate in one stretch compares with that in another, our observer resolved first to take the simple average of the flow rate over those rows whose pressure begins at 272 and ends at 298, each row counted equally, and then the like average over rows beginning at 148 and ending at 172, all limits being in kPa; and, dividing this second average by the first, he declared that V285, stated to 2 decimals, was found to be 0.82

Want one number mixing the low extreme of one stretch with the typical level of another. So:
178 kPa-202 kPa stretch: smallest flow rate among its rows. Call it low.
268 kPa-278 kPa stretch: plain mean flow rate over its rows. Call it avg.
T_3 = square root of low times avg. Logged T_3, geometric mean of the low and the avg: 2.53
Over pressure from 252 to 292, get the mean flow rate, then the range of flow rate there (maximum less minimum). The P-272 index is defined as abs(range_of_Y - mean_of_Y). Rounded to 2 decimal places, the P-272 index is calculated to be 2.90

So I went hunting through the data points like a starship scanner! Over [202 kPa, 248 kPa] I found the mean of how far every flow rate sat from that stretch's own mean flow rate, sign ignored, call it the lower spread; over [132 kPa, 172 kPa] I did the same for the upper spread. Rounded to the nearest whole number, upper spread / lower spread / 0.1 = 32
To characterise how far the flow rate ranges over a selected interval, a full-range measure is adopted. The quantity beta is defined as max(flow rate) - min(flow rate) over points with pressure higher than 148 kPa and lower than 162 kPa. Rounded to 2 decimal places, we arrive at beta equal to 0.44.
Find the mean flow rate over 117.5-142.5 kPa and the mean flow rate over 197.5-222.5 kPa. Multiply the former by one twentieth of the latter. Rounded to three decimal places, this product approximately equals 0.419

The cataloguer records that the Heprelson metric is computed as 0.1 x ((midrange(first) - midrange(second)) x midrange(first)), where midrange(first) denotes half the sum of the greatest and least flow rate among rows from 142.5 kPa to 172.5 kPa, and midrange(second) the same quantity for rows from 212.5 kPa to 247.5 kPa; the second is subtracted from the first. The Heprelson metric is -0.150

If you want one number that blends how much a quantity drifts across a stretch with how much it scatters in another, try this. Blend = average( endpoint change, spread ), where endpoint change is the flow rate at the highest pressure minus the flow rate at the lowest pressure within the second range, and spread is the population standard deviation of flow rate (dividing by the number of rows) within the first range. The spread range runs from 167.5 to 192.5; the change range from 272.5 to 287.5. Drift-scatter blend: 0.10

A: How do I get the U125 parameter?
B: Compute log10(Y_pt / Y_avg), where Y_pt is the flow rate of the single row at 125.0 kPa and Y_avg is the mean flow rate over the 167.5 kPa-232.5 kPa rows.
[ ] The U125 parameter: 0.025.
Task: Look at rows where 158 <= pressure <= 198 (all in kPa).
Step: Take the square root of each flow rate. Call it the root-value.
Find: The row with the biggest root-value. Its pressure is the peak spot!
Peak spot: 195.0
